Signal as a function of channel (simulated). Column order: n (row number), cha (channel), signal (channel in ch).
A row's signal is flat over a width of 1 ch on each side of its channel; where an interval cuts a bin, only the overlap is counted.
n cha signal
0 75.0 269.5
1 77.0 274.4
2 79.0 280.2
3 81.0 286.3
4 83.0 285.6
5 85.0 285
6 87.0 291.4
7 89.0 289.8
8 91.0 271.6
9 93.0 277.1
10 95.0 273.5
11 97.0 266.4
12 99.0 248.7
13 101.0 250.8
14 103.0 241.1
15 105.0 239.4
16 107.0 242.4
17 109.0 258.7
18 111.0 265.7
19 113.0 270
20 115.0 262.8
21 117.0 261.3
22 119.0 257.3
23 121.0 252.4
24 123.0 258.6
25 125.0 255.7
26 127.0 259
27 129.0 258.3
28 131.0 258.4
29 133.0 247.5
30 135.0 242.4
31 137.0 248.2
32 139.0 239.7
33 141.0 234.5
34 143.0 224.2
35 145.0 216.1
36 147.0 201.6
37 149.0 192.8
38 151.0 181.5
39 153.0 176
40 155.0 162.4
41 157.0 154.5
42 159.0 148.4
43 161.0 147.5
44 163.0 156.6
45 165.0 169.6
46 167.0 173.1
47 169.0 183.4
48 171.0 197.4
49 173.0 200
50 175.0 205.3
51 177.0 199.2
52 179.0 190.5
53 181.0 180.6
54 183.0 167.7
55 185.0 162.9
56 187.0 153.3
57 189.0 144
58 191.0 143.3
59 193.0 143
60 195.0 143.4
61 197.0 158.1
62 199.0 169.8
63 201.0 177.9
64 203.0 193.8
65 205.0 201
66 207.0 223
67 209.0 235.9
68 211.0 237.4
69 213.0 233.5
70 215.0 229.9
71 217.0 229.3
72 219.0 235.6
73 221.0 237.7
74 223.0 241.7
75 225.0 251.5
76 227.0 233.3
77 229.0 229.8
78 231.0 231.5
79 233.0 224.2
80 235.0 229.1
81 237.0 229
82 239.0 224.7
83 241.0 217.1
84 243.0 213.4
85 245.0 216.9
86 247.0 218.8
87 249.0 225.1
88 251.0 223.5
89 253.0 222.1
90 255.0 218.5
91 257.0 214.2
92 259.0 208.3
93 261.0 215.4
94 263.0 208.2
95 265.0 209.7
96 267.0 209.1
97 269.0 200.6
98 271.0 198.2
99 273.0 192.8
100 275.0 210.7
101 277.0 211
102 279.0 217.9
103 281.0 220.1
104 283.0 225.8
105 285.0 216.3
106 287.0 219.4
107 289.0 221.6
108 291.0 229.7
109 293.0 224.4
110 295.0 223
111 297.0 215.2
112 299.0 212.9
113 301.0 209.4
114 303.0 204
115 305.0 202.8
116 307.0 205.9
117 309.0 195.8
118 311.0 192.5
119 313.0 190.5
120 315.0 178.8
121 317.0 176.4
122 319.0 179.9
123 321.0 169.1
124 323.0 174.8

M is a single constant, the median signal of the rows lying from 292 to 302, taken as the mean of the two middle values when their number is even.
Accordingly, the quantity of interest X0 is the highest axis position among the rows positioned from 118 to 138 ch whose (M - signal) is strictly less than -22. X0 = 137.0 ch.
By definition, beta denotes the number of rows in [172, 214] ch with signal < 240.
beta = 21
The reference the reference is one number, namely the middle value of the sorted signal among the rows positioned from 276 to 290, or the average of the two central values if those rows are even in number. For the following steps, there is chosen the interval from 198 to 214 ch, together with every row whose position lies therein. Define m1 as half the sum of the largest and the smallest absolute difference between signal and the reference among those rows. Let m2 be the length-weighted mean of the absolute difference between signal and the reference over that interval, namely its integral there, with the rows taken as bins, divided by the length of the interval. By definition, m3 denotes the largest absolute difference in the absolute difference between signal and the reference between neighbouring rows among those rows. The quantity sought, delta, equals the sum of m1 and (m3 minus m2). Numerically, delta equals 19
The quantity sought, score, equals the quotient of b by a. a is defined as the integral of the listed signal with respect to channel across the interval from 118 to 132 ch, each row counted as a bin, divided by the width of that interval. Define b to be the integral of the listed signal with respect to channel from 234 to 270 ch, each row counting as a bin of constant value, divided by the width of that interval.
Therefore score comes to 0.84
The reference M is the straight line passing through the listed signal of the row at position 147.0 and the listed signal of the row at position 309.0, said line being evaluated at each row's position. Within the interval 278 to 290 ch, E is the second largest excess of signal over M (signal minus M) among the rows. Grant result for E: 25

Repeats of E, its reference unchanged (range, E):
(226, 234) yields 33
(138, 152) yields 33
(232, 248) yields 31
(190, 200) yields -42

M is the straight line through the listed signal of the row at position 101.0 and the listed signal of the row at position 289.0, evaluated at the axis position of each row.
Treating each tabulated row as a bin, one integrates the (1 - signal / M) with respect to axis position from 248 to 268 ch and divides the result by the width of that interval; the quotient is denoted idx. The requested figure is 0.05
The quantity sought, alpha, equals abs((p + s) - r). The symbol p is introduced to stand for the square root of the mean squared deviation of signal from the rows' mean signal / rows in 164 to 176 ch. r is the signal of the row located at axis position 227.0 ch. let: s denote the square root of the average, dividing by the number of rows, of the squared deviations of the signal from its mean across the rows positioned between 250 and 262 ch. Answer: 215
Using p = 13.6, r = 233.3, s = 5.1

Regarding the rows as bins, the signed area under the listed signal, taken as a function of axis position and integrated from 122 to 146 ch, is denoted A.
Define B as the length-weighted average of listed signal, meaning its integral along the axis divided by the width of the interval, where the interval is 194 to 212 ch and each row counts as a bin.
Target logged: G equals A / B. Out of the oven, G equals 30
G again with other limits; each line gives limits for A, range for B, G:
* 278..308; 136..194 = 36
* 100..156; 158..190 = 77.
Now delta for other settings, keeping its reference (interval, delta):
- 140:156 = 19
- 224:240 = 24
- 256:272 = 10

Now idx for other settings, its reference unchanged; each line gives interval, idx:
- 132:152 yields 0.09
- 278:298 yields 0.00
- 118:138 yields -0.03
